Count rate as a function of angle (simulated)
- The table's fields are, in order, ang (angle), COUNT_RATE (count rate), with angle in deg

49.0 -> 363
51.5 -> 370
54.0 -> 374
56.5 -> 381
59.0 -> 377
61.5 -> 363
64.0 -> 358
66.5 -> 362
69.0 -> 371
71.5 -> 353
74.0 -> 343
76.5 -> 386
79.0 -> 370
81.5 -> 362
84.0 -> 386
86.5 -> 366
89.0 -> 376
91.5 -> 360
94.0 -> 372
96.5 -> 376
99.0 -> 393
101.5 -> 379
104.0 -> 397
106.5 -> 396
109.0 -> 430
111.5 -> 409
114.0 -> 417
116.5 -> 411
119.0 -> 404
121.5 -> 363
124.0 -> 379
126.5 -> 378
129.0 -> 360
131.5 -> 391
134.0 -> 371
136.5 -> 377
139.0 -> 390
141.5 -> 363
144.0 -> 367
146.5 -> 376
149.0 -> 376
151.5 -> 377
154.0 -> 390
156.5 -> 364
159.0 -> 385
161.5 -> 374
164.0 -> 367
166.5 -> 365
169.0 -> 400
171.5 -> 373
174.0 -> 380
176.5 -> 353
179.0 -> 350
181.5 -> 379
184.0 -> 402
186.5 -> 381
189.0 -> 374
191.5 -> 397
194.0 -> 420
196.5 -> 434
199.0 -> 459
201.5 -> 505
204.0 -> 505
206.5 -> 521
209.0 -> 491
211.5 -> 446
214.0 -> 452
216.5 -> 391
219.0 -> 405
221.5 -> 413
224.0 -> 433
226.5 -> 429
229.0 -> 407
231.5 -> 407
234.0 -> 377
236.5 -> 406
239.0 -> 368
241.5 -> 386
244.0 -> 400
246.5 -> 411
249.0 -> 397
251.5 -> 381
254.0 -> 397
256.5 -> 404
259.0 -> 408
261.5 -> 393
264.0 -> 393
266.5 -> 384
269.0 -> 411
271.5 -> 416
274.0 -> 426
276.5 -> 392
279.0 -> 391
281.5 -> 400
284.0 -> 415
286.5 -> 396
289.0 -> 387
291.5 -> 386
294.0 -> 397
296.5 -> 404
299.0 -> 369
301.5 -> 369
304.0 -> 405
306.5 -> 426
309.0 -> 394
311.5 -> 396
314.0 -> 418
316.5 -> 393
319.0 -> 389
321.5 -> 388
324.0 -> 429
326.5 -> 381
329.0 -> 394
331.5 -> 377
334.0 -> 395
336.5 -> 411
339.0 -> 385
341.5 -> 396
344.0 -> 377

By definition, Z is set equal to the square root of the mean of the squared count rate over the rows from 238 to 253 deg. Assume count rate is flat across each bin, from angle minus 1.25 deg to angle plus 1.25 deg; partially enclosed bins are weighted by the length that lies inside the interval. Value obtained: 391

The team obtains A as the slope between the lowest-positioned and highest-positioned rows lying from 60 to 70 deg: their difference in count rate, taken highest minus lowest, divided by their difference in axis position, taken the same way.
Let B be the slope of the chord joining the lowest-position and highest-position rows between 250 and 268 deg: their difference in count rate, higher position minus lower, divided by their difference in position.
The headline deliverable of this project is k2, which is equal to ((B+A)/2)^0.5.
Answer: 0.8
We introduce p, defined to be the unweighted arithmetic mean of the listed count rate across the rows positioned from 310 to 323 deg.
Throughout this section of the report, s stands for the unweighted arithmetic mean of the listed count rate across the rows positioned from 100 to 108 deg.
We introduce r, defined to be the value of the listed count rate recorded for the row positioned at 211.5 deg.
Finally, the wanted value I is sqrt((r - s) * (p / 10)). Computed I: 47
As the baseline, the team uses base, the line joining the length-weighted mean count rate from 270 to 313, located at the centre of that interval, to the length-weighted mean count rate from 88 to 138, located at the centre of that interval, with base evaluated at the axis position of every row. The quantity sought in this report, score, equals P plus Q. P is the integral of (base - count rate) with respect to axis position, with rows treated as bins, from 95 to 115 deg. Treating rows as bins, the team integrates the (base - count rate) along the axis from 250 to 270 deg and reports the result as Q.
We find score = -248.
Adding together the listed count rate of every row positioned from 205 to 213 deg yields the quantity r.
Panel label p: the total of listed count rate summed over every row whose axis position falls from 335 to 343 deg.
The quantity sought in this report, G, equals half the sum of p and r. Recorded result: 1325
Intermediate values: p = 1192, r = 1458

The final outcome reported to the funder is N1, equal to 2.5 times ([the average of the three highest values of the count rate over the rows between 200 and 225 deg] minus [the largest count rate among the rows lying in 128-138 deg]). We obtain 298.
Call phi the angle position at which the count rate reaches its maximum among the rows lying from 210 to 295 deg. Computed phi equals 214.0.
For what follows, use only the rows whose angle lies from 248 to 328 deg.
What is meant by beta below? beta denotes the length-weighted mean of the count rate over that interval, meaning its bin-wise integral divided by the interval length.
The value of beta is 398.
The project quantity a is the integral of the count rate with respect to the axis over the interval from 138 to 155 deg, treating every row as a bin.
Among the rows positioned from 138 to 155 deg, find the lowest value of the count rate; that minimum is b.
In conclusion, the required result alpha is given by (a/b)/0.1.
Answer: 176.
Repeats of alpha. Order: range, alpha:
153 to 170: 176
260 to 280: 209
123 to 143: 209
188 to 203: 174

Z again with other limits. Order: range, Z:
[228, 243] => 392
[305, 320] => 403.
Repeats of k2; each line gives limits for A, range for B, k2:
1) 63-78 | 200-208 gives 1.6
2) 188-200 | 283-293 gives 1.5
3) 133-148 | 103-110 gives 1.9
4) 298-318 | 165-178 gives 0.3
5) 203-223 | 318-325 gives 1.2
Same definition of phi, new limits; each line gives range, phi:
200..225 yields 206.5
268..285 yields 274.0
